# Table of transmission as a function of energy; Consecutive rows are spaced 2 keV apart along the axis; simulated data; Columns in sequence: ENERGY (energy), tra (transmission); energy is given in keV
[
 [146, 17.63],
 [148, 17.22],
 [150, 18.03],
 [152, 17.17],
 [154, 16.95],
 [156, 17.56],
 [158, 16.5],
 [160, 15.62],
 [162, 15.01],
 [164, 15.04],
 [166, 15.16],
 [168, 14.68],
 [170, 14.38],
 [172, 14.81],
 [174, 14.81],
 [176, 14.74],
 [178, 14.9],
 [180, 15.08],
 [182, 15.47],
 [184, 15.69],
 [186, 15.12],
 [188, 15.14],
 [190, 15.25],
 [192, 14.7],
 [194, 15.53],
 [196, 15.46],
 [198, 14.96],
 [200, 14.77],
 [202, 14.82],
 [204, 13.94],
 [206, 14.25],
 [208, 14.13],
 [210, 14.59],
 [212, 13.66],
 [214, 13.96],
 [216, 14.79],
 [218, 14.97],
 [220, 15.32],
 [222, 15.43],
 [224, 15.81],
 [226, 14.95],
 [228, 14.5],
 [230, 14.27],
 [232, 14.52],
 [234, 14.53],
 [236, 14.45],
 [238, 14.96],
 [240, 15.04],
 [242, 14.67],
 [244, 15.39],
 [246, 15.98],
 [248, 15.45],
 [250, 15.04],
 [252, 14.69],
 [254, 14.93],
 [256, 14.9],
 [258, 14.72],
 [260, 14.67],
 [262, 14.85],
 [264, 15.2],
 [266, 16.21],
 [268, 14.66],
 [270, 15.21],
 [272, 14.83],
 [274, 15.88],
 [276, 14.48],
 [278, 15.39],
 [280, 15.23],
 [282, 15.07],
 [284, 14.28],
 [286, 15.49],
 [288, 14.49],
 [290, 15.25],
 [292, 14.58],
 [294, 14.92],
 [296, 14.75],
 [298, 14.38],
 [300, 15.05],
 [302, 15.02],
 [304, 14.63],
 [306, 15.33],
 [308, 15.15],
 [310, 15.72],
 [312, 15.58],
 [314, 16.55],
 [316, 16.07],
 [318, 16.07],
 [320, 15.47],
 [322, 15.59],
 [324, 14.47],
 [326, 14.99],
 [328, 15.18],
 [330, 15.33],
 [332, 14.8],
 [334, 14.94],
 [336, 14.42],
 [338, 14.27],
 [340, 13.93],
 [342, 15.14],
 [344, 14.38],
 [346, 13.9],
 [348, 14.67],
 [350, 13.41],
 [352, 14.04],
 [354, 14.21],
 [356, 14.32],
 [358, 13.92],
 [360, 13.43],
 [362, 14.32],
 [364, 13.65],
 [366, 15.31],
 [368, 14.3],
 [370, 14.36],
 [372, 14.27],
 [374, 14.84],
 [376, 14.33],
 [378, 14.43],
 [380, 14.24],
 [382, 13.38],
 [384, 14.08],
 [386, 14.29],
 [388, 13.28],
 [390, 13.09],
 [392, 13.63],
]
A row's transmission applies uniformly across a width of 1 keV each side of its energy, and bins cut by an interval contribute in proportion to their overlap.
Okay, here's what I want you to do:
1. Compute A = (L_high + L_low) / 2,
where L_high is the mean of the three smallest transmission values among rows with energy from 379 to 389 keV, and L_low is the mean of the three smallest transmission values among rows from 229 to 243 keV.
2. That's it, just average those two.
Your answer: 14.0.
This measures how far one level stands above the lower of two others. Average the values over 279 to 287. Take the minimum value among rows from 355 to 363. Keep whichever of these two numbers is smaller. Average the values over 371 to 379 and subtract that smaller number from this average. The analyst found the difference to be 1.0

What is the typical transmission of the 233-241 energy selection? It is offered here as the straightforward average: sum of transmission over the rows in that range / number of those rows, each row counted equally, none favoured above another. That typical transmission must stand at 14.7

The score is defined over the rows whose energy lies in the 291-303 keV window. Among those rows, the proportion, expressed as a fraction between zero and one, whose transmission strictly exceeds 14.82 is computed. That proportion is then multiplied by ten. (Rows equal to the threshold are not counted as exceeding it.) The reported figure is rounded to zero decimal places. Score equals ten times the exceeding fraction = 5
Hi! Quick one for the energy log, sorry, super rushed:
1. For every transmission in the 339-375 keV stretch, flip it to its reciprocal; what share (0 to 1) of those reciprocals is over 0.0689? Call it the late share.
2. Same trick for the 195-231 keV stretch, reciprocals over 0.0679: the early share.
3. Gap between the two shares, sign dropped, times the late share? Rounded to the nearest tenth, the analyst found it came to 0.3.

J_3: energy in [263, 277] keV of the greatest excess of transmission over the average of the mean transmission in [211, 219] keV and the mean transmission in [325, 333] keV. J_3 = 266 keV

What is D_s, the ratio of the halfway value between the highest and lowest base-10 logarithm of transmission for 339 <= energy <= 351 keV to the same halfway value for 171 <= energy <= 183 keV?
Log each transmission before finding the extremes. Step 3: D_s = 0.98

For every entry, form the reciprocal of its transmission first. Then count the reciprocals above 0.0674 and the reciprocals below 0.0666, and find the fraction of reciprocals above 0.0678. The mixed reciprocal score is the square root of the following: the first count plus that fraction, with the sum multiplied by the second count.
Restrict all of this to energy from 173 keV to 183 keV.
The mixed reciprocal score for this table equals 2.1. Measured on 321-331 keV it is 1.9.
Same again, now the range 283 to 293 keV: 2.7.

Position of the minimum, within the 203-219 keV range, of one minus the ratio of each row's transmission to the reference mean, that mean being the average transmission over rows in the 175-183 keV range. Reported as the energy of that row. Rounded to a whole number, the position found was 218 keV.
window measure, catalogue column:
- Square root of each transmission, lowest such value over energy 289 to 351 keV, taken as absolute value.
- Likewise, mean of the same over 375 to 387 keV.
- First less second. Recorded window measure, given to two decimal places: -0.10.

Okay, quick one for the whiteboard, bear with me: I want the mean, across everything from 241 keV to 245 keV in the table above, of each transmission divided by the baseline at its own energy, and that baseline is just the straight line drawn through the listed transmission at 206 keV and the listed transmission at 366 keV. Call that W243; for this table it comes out 1.04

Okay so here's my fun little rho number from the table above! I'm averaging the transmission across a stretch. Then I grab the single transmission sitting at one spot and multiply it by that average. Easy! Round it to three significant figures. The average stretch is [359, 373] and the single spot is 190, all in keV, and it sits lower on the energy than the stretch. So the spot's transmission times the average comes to 217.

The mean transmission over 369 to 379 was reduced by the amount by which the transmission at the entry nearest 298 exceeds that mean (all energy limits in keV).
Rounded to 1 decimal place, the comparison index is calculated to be 14.5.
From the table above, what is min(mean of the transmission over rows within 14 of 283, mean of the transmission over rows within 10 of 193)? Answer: 15.0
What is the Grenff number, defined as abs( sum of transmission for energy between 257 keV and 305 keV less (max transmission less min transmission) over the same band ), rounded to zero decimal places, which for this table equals 357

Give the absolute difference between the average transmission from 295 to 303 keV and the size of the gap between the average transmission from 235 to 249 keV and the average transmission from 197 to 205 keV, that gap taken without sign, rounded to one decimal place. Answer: 14.3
